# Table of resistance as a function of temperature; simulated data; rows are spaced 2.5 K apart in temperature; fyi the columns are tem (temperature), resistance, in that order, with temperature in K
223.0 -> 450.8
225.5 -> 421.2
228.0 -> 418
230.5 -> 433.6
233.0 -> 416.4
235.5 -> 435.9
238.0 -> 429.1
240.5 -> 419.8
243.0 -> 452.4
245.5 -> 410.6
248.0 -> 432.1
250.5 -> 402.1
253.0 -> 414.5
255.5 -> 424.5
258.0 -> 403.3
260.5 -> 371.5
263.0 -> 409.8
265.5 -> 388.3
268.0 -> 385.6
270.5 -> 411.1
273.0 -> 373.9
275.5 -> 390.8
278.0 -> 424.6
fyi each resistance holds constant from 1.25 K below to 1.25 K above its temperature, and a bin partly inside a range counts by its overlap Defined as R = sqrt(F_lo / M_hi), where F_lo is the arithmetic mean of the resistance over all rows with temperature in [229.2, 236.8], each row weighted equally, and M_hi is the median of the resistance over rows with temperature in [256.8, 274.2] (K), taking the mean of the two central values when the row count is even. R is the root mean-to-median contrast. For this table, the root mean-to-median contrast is 1.05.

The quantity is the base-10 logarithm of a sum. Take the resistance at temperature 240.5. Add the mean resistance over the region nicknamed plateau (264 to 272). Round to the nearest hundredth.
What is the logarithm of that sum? 2.91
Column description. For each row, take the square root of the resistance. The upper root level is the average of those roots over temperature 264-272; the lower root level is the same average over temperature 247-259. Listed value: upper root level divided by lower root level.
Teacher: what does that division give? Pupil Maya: 0.975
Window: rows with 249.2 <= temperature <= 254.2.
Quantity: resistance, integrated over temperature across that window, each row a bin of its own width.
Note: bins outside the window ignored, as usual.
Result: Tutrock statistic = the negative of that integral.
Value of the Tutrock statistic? -2042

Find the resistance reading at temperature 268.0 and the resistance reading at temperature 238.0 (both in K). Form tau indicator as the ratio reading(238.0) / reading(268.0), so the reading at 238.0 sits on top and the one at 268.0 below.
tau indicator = 1.11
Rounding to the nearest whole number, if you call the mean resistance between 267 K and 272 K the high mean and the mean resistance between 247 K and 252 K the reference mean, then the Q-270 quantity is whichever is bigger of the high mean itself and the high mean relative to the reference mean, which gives 398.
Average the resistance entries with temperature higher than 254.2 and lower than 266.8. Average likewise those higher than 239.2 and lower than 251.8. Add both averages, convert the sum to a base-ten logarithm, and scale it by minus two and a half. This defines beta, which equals -7.29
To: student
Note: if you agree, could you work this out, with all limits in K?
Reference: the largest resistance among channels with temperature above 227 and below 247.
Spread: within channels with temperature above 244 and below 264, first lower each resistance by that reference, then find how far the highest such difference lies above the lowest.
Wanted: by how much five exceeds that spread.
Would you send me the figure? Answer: -56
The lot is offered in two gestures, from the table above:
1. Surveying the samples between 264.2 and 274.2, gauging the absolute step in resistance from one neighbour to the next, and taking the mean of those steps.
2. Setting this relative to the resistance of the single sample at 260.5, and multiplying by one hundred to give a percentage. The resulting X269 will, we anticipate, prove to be 5.9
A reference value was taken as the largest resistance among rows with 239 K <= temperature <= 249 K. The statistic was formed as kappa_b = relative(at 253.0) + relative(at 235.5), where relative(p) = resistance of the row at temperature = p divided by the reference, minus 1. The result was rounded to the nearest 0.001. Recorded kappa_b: -0.120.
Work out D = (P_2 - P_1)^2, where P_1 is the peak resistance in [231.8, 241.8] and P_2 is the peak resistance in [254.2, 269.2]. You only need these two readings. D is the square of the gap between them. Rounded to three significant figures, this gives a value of 130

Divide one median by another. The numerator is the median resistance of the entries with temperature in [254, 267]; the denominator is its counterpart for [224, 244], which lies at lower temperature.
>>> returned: 0.95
